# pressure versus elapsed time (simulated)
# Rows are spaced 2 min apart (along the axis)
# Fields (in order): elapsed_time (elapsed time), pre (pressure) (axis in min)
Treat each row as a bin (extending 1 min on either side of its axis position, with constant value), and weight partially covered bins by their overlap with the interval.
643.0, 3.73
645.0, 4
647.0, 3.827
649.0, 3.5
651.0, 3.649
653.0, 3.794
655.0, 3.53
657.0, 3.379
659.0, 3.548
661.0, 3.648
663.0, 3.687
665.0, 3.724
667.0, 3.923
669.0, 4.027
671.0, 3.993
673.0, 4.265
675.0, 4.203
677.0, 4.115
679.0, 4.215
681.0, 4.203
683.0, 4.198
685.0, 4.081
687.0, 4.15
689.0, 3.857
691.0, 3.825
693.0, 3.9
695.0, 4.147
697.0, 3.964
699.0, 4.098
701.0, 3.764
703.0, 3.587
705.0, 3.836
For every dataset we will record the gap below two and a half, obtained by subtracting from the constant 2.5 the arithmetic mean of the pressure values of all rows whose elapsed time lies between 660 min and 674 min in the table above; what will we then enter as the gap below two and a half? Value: -1.40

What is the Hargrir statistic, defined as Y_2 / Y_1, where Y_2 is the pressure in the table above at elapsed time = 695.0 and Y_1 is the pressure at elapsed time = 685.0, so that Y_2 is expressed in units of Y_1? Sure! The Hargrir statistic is 1.02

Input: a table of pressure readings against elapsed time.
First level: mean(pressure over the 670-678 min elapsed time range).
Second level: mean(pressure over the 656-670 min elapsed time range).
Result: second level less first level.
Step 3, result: -0.44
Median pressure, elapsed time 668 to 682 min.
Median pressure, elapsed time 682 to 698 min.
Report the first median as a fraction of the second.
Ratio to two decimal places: 1.04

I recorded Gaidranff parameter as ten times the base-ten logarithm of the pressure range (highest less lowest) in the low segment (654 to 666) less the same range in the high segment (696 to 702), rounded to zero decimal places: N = -20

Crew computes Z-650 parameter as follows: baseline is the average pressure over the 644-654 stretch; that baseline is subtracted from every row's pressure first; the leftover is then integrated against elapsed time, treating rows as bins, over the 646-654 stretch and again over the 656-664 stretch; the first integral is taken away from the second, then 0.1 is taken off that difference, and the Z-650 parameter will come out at -1.1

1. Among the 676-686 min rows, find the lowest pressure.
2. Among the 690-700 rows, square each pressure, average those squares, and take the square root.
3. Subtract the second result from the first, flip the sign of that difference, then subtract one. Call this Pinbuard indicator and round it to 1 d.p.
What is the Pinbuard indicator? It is -1.1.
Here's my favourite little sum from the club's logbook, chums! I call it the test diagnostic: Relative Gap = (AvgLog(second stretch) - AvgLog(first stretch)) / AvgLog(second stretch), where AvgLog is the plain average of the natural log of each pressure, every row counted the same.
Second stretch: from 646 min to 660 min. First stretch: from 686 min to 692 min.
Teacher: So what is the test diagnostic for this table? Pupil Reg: -0.071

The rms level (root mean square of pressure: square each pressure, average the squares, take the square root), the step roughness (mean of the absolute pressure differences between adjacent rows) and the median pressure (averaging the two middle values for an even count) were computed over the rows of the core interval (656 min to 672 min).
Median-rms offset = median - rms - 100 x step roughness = -10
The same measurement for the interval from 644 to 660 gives -20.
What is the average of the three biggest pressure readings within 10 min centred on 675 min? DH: 4.23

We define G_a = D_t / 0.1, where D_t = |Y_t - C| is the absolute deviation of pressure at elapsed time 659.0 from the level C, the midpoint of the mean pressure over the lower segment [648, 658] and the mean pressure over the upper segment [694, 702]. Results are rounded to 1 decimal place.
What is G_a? 2.3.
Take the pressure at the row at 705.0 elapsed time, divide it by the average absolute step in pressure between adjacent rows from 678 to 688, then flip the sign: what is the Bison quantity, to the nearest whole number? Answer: -76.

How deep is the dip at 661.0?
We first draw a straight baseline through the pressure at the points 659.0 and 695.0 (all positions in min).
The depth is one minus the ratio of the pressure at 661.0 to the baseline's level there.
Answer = -0.019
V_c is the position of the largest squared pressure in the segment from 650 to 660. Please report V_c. 653.0 min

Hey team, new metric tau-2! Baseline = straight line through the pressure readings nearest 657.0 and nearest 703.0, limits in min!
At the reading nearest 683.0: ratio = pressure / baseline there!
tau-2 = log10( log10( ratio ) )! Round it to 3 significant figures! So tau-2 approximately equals -1.10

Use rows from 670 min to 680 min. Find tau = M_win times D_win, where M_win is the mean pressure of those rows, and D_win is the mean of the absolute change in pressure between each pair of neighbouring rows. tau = 0.54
